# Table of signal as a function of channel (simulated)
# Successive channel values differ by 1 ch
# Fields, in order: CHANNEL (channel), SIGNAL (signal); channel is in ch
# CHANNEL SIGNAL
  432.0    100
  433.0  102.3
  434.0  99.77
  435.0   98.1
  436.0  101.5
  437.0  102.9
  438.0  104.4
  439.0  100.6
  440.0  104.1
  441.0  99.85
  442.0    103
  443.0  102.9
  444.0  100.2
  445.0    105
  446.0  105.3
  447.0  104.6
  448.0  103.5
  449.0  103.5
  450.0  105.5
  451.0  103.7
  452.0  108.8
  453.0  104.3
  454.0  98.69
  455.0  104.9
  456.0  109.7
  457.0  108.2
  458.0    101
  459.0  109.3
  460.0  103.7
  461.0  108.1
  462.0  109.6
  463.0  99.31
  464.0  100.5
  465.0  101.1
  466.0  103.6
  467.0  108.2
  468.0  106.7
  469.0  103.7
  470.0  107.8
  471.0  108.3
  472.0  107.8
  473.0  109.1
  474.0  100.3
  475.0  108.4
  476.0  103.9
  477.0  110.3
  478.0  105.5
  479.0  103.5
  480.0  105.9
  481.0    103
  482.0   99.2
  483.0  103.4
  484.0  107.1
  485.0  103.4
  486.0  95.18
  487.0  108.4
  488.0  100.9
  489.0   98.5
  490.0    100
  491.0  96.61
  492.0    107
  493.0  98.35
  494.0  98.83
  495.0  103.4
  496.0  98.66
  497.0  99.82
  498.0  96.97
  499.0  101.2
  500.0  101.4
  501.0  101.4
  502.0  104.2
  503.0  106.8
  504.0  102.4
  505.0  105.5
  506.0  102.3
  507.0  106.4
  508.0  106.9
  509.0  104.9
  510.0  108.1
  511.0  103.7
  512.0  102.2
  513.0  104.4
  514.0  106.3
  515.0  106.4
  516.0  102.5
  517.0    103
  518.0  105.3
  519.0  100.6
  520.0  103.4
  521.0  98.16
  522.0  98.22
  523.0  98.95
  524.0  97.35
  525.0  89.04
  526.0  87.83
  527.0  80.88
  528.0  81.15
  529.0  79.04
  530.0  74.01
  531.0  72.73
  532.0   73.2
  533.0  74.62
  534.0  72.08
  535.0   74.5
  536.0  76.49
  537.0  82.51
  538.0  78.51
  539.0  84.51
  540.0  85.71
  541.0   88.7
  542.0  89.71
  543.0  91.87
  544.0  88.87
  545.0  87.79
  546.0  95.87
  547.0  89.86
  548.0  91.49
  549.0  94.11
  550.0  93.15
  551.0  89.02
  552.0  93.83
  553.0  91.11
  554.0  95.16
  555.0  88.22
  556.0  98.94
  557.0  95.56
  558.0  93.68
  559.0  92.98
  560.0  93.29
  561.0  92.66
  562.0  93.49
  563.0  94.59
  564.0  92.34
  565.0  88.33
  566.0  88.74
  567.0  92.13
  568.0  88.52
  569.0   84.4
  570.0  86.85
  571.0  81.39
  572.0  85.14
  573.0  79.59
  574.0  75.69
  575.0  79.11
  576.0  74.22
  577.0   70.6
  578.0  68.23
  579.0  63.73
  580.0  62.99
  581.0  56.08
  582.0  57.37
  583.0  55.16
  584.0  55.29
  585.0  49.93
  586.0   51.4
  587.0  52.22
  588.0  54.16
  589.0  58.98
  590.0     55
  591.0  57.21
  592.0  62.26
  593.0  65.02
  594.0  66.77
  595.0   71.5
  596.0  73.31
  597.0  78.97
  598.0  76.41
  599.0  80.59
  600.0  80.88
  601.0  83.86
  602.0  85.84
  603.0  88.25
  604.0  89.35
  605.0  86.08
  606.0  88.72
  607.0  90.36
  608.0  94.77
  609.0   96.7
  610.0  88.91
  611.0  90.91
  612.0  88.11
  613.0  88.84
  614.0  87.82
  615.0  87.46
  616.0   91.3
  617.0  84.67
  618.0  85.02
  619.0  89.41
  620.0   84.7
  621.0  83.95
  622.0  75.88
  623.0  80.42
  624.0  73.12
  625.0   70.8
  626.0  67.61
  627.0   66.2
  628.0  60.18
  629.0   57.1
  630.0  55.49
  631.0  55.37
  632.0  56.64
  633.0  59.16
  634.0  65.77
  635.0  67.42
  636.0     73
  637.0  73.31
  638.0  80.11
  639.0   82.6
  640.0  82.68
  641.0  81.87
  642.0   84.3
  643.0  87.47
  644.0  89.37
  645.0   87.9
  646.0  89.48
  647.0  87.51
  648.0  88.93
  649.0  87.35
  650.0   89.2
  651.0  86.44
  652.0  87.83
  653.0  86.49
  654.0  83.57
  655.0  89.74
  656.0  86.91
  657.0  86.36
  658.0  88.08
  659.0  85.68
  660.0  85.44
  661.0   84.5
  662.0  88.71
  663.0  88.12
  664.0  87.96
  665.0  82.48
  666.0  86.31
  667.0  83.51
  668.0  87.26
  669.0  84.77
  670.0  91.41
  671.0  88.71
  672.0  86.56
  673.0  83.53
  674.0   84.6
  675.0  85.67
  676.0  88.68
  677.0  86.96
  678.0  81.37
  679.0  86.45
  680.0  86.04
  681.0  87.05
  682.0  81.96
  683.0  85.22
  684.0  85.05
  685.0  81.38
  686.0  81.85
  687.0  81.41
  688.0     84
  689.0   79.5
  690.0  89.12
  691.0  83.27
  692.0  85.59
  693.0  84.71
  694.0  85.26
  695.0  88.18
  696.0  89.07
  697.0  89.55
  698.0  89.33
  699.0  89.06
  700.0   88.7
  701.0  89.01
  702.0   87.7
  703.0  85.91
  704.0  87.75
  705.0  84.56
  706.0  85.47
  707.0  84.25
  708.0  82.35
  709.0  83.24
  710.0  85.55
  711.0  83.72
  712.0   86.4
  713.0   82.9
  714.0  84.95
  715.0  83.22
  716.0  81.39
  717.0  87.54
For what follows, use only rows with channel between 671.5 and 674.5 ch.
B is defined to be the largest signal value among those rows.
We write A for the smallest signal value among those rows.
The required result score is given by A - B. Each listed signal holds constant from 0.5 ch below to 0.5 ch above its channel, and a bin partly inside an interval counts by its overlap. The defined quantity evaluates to -3.0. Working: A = 83.53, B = 86.56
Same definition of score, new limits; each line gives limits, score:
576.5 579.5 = -6.9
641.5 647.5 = -5.2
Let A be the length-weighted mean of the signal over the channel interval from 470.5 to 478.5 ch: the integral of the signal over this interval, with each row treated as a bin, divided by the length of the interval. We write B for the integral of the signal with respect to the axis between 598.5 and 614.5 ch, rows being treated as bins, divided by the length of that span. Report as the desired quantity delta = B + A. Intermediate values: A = 107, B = 88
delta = 195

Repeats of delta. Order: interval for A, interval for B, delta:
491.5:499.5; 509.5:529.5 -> 198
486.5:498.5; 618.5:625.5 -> 180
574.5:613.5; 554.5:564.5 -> 166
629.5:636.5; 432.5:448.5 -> 164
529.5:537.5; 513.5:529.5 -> 171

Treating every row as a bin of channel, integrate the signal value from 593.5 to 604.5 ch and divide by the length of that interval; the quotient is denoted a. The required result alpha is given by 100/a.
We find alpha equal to 1.3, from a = 80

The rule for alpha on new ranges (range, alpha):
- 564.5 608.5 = 1.4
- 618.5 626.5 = 1.3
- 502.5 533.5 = 1.0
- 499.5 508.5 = 1.0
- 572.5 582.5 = 1.5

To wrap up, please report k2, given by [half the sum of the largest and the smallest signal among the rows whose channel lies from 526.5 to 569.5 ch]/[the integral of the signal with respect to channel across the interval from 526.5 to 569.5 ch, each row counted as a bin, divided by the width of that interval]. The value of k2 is 0.98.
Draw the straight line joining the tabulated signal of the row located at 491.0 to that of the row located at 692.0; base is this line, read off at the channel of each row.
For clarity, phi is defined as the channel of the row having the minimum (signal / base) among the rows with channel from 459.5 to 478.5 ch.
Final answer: 463.0 ch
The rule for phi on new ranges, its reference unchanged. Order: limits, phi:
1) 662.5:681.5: 678.0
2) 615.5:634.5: 631.0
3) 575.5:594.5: 585.0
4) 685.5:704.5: 689.0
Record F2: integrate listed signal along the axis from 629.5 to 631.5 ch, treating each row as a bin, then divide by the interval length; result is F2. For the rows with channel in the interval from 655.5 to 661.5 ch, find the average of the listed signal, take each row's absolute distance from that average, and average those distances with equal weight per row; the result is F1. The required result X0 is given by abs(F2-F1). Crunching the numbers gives 54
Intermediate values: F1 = 1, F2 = 55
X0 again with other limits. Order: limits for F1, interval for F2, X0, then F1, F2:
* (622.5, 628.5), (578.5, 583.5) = 54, 5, 59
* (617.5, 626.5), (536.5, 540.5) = 76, 6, 83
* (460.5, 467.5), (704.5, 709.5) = 80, 4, 84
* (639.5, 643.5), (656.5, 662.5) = 85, 2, 86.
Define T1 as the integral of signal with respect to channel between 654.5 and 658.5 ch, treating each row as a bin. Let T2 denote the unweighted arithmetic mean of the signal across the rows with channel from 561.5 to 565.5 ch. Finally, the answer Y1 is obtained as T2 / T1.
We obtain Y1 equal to 0.263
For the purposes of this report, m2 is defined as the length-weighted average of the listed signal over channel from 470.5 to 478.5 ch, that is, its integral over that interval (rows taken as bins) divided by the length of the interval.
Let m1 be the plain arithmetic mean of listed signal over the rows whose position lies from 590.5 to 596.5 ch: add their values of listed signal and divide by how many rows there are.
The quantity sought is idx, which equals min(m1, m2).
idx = 66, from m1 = 66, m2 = 107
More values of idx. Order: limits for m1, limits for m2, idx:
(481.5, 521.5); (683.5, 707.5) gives 86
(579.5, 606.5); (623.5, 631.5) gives 63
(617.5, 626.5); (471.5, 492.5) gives 79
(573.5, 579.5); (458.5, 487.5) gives 72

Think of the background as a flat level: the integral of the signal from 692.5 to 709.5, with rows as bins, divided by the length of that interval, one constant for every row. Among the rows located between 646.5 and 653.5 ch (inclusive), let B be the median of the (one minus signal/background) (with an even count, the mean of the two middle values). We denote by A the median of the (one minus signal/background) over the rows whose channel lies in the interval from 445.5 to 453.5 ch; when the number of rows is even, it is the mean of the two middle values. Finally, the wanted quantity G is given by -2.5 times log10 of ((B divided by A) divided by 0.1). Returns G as 0.9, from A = -0.20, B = -0.01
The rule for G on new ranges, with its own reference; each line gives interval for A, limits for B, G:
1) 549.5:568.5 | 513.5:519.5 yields -3.6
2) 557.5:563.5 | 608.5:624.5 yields -0.4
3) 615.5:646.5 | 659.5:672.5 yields 1.6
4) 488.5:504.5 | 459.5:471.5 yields -2.8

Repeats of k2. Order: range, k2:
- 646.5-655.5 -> 0.99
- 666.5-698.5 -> 1.00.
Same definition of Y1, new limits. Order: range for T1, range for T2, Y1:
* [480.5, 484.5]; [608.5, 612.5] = 0.221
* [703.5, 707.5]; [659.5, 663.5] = 0.253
